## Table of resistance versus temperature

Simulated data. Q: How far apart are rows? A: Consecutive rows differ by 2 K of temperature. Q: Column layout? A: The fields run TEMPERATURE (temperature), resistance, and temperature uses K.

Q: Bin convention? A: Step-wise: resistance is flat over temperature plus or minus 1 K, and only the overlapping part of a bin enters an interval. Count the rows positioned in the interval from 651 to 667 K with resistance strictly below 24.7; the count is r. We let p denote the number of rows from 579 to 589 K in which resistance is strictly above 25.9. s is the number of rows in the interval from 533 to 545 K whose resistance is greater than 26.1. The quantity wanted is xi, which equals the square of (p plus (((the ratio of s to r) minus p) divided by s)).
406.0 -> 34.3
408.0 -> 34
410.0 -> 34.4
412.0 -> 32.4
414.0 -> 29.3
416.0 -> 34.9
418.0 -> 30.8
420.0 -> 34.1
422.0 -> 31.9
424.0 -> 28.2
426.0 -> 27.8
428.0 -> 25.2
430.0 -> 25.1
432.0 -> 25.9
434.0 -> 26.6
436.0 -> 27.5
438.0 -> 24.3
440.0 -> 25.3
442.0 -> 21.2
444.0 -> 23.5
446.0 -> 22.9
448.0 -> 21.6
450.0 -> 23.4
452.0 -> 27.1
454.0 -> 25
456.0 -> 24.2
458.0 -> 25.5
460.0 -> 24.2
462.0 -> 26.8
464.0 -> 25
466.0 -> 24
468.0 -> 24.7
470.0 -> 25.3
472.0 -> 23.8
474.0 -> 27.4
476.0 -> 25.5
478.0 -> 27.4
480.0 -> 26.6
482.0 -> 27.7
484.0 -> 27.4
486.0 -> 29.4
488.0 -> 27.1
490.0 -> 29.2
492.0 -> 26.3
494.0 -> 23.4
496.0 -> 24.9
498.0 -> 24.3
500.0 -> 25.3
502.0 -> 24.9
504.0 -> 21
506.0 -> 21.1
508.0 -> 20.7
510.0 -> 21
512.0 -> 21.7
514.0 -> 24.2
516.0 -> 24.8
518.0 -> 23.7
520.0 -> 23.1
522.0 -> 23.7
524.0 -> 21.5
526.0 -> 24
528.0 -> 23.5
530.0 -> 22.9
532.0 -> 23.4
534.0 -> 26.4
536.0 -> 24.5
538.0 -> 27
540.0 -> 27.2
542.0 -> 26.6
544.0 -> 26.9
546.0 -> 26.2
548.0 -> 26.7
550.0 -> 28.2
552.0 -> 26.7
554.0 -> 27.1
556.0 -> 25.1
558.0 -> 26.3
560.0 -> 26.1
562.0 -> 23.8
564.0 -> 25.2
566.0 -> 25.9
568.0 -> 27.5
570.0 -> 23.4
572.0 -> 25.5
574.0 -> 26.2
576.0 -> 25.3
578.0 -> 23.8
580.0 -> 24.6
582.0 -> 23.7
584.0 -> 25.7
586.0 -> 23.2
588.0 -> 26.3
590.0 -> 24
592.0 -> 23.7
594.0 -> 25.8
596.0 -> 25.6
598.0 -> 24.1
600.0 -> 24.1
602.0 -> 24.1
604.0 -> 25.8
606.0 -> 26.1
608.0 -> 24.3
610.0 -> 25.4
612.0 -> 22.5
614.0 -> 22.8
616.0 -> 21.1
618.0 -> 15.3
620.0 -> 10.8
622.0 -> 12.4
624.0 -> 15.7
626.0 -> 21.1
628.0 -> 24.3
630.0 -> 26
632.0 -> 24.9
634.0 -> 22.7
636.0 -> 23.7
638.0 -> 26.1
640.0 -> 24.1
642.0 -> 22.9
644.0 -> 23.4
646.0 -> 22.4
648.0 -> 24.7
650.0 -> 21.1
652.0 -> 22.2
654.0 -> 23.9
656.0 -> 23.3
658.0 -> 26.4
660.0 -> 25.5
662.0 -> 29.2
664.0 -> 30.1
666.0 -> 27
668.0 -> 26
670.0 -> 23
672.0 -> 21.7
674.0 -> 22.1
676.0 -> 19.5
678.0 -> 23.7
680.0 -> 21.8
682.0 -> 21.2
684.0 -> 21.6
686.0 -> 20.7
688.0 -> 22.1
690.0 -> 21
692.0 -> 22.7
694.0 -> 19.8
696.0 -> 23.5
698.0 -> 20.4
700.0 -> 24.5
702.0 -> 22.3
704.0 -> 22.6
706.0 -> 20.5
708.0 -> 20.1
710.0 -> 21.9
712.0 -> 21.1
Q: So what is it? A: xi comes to 1.3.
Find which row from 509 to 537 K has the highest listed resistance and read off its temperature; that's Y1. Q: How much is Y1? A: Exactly 534.0 K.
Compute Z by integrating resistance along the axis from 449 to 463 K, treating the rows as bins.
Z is 352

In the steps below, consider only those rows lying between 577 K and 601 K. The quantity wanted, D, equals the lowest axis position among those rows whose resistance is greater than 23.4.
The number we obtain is 578.0 K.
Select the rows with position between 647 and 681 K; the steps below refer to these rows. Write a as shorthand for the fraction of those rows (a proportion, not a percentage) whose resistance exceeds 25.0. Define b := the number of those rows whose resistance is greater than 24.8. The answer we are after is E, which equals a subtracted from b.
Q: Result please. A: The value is 6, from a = 0.35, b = 6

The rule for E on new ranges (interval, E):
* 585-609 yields 5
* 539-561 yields 10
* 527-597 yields 22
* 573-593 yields 4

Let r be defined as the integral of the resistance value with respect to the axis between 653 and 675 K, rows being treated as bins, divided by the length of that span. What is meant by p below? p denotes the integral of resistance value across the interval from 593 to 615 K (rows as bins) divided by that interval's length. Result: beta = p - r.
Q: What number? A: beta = -0.7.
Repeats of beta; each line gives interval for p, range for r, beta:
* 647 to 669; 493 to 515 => 2.4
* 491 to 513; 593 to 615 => -1.5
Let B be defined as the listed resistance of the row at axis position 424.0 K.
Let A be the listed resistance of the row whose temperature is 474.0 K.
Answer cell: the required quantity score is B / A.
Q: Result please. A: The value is 1.03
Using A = 27.4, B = 28.2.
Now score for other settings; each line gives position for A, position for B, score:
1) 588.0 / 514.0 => 0.92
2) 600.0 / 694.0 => 0.82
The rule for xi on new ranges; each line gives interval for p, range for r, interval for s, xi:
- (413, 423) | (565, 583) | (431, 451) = 7.6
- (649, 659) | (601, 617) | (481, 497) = 1.1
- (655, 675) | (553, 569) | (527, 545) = 25.0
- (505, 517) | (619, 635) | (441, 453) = 0.0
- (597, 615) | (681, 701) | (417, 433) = 0.8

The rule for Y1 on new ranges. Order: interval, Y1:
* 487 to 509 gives 490.0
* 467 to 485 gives 482.0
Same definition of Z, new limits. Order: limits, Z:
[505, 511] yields 126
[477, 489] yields 331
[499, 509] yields 226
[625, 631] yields 143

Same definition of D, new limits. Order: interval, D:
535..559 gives 536.0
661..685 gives 662.0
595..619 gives 596.0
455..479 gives 456.0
